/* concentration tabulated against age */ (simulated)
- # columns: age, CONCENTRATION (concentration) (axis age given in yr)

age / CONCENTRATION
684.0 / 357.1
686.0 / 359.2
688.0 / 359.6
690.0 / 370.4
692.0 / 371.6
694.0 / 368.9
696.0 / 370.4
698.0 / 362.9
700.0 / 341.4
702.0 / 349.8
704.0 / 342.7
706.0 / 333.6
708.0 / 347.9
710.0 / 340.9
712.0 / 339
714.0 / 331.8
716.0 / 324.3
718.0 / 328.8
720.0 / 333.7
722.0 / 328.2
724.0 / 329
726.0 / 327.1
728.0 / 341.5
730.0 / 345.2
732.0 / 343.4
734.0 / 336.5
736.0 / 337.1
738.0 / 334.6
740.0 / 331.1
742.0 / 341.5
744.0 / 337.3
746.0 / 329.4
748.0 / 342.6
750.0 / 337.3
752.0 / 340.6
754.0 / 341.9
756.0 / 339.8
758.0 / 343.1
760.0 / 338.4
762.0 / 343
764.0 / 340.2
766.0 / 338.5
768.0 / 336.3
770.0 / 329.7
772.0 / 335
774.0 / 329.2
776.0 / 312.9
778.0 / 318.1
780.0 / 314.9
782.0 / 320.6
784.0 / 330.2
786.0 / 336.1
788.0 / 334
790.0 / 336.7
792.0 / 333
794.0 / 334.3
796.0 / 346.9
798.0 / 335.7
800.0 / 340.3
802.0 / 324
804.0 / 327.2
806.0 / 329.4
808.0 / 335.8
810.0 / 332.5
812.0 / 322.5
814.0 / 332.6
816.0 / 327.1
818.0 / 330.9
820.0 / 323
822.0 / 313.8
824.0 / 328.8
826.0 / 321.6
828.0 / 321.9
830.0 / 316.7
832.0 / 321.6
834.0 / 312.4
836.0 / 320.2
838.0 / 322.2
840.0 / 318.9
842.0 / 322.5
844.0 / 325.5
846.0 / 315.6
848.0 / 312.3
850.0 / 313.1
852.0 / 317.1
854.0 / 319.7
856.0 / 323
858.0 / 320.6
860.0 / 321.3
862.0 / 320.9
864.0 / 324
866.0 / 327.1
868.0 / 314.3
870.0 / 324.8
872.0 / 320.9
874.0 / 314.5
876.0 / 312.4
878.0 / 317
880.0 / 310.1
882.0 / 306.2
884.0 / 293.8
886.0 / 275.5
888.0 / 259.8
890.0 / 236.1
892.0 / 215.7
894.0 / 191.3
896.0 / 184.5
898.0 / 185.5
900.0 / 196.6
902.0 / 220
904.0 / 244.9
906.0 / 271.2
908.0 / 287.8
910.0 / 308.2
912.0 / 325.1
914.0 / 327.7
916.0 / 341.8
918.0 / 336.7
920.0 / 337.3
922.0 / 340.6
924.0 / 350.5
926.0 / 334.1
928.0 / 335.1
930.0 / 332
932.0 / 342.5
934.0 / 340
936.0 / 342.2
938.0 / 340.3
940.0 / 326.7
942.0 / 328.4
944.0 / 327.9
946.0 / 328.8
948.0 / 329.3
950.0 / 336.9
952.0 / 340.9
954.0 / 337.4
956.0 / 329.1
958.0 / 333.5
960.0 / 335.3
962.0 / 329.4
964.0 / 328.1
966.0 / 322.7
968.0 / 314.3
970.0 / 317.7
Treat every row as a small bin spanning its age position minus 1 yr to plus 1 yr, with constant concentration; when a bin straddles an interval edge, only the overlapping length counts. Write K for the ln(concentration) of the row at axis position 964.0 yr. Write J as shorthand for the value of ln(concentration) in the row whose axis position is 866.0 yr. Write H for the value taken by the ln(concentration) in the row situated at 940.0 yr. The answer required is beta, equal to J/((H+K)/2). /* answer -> 1.00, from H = 5.79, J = 5.79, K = 5.79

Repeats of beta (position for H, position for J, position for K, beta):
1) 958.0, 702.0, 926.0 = 1.01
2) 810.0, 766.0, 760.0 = 1.00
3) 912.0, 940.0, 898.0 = 1.05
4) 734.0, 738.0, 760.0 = 1.00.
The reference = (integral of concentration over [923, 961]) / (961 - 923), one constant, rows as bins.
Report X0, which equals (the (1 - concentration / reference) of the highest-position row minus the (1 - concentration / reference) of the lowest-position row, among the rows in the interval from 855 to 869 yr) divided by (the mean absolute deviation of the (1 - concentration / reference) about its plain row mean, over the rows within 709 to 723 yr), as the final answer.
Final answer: 2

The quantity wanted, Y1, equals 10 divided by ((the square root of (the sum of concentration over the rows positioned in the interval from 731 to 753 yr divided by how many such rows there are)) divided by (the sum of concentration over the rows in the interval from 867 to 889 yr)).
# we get 1823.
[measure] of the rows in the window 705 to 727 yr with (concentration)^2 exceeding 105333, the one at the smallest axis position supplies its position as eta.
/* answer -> 706.0 yr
